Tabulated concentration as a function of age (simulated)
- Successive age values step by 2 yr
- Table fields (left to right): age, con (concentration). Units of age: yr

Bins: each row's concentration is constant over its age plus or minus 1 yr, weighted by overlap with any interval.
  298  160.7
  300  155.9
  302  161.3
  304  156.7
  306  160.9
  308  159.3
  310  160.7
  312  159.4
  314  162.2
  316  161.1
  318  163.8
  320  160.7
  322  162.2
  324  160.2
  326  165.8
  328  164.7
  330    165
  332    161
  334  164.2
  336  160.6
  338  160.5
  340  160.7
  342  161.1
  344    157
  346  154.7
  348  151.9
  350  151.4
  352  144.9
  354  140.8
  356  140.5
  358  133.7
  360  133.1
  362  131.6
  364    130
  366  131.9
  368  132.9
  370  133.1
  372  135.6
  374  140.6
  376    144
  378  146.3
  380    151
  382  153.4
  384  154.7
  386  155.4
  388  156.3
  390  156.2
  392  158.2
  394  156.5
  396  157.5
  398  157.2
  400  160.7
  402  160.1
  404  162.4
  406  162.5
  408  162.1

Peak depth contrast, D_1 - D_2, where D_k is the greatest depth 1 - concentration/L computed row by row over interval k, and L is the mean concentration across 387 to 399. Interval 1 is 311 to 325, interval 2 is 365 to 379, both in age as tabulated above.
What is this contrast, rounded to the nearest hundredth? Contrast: -0.18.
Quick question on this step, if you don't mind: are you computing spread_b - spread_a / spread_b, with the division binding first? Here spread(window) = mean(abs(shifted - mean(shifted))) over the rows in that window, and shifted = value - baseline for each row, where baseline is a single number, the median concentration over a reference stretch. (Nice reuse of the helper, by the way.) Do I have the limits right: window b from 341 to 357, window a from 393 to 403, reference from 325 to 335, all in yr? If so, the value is 6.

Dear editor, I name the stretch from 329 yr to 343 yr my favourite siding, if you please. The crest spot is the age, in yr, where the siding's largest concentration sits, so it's 330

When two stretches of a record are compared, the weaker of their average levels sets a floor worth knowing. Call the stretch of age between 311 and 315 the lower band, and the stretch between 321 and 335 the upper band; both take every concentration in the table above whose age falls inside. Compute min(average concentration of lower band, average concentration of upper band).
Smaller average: 161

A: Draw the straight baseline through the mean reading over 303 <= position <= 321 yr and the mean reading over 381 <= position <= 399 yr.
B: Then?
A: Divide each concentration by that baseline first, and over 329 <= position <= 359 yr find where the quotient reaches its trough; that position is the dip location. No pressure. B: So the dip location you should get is 358 yr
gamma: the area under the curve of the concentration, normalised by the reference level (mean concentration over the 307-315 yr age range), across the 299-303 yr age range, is 4.0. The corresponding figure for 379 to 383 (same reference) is 3.8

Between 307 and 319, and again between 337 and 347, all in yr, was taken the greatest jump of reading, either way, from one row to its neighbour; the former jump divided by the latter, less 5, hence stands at -4.3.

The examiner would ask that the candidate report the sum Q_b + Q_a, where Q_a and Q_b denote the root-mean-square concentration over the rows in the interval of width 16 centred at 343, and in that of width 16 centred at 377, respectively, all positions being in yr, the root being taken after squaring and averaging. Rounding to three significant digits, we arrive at 302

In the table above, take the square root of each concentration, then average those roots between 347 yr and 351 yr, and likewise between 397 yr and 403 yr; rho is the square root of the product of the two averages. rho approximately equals 12.5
